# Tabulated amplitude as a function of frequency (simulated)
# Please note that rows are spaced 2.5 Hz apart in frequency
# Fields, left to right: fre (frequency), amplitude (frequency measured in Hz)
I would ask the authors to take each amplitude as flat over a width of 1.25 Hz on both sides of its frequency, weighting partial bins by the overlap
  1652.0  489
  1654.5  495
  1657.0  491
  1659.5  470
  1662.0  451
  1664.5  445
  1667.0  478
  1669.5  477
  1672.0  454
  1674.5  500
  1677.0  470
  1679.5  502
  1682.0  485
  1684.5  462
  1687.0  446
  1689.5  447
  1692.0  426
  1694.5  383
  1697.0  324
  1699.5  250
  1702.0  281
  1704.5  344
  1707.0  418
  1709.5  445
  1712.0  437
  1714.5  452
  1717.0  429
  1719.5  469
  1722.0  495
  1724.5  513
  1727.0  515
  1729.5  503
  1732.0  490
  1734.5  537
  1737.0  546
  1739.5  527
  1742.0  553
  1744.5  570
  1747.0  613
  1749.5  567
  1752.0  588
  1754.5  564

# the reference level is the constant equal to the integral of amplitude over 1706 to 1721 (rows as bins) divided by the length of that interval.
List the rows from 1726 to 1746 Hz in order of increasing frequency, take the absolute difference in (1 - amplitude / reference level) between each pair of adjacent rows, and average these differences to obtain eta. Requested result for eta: 0.046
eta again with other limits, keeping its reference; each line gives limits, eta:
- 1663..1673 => 0.043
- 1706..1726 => 0.051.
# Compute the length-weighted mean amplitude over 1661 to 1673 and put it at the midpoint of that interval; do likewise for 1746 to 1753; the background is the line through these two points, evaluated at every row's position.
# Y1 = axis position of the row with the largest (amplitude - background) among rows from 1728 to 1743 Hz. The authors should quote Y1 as 1737.0 Hz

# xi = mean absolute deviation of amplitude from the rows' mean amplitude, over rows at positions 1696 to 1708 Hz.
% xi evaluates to 46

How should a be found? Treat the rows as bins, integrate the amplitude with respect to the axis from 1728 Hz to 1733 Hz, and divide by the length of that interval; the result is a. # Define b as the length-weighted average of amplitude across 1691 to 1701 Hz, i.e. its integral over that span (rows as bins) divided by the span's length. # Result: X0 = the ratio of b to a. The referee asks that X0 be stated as 0.69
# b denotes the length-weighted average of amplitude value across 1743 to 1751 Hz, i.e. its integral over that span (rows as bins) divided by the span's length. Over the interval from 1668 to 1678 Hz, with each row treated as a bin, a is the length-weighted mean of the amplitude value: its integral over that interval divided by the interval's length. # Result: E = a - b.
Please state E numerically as -107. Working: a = 475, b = 583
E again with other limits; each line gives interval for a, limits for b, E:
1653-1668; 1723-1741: -47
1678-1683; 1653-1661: 8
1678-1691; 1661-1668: 10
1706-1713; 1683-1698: 16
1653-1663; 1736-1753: -89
